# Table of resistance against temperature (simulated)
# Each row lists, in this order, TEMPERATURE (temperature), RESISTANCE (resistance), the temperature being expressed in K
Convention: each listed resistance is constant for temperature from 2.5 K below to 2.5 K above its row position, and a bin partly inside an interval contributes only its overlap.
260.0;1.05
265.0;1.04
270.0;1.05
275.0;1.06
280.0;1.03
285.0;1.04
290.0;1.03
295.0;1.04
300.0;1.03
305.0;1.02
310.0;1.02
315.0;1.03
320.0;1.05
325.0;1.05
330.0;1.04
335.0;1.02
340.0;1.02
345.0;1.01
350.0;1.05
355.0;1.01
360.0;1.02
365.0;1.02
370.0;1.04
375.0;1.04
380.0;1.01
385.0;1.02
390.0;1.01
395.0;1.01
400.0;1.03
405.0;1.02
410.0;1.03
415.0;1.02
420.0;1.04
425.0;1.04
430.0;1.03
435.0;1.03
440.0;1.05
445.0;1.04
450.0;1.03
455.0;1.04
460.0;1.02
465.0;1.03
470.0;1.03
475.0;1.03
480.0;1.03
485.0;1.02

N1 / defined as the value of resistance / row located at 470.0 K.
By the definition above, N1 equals 1.03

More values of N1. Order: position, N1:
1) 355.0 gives 1.01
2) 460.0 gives 1.02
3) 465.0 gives 1.03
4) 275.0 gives 1.06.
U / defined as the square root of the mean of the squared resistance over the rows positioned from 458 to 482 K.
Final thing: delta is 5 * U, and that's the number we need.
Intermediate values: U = 1.03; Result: 5.14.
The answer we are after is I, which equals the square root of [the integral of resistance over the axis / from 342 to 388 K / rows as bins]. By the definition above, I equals 6.86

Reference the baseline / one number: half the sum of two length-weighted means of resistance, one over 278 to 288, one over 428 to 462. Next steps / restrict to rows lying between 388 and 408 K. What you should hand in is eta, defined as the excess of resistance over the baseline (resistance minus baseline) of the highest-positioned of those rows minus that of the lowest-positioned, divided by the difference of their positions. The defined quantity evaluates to 0.0007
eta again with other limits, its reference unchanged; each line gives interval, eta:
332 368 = 0.0000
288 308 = -0.0007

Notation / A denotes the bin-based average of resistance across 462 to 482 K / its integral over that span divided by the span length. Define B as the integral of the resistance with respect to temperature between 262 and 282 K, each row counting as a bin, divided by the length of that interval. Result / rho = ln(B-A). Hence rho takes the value -4.2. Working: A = 1.030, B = 1.05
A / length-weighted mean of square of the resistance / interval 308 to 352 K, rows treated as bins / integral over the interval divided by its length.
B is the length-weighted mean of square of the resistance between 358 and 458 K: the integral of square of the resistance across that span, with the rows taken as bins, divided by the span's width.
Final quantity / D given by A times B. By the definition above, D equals 1.13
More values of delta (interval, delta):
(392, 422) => 5.13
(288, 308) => 5.15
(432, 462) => 5.18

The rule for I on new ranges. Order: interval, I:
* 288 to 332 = 6.75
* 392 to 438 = 6.88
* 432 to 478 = 6.89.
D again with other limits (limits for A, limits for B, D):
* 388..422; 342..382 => 1.10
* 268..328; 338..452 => 1.14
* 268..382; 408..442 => 1.14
